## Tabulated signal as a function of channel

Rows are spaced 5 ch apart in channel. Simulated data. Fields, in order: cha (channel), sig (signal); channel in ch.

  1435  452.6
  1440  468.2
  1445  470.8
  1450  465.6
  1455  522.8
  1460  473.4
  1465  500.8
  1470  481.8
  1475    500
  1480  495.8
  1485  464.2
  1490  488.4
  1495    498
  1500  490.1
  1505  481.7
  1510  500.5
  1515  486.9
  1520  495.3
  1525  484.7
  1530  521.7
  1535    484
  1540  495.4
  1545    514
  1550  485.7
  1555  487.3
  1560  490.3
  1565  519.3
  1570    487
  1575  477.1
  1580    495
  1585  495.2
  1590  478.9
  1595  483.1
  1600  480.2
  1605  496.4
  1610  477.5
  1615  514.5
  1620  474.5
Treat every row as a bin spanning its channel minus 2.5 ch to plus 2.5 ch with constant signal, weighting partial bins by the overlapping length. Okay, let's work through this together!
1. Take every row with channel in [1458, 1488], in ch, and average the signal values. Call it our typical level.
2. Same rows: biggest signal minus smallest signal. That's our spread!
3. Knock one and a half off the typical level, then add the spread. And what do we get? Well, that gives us 521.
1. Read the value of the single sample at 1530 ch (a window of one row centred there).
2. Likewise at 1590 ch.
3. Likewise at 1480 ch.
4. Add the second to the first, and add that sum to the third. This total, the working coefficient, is 1496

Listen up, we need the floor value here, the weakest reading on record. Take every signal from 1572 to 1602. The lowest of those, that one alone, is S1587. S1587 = 477.1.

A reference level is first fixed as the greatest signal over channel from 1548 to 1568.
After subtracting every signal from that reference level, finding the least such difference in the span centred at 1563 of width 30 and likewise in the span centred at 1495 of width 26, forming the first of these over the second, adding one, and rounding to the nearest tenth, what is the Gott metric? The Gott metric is 1.0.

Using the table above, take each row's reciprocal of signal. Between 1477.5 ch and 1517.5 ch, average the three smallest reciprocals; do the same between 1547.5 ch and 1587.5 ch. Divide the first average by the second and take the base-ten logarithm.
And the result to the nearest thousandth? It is 0.004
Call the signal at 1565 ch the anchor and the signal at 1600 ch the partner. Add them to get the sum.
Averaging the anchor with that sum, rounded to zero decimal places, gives 759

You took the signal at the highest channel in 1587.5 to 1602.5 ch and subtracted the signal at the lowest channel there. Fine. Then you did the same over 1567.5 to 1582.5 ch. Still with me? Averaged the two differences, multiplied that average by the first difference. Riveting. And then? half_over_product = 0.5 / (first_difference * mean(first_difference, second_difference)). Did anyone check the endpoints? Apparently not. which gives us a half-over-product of 0.083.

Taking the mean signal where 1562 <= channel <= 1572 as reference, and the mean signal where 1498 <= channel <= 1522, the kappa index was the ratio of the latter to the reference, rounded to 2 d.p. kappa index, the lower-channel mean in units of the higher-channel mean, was 0.98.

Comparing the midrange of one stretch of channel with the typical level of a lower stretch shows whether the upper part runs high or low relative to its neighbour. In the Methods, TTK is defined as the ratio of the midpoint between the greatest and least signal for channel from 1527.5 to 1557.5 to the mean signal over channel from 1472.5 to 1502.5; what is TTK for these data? 1.03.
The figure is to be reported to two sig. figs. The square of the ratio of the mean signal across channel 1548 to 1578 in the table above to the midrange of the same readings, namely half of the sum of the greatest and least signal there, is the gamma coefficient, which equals 0.97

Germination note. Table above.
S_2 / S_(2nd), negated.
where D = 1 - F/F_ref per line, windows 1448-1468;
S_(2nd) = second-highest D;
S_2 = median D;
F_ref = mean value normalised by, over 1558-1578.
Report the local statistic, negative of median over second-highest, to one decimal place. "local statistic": -0.3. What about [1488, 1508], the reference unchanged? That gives -0.8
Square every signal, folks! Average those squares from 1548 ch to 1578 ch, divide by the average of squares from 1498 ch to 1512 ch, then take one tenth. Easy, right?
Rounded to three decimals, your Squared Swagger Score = 0.100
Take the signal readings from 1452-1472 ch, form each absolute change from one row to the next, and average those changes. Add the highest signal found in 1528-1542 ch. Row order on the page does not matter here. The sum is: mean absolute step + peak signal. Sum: 554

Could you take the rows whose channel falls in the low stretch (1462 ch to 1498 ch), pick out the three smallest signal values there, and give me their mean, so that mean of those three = 478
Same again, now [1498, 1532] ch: 484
